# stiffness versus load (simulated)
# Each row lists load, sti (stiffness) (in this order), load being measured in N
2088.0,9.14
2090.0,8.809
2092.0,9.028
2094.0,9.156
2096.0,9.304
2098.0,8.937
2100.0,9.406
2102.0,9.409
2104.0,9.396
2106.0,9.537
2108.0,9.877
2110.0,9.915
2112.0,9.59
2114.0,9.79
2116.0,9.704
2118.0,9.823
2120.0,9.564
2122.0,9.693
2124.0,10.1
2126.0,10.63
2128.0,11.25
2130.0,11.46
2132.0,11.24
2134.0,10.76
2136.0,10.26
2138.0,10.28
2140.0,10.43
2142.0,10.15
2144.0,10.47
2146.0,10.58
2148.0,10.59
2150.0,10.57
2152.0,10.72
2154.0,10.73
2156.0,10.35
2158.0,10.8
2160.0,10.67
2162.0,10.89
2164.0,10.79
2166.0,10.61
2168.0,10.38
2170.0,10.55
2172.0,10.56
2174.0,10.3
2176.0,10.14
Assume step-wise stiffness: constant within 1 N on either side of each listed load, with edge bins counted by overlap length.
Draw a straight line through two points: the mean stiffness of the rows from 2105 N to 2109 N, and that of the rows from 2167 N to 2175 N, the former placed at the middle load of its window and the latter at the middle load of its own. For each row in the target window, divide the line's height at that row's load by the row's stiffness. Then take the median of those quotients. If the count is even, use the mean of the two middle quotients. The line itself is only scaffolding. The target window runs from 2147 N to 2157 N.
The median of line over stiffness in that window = 0.96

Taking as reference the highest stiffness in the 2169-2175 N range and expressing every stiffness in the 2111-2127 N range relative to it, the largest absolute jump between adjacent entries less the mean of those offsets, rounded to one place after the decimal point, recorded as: 1.2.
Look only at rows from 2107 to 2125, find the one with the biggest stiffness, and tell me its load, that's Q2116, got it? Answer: 2124.0 N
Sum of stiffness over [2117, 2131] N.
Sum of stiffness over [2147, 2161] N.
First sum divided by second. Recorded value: 0.97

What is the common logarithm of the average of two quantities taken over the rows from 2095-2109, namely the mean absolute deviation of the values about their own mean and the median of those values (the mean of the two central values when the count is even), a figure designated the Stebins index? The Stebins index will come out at 0.68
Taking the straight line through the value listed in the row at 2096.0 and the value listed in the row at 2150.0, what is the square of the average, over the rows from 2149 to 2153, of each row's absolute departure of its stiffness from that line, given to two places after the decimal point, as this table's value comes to 0.00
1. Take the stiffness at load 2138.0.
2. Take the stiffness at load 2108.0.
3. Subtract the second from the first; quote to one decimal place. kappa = 0.4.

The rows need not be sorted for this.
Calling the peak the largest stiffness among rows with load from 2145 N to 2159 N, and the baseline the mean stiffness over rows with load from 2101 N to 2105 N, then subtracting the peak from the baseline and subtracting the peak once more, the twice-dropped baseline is -12.2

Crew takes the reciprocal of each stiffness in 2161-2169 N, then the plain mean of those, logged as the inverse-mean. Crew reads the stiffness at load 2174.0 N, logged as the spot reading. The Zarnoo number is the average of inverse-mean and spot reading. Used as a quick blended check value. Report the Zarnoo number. 5.20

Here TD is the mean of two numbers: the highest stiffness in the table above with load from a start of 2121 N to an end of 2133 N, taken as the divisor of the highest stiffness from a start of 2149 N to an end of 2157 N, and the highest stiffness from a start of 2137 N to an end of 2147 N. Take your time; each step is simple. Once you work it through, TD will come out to 5.76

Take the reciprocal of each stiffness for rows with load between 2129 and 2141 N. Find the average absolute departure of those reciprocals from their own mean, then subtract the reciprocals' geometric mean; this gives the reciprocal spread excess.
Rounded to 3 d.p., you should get -0.090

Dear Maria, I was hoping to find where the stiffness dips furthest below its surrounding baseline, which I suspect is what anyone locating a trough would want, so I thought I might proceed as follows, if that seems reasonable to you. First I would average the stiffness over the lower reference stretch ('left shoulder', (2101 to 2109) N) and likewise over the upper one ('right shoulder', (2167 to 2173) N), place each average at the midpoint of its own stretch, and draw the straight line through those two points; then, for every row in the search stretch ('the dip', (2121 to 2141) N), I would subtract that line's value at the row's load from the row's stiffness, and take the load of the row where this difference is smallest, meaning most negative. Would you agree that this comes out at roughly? 2122.0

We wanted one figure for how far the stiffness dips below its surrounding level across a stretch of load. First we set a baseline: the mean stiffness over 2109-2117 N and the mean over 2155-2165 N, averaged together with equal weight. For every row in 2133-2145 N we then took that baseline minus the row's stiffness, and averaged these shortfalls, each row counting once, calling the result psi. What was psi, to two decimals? -0.17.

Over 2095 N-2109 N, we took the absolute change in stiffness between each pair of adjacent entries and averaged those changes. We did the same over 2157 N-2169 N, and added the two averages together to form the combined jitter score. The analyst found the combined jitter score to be 0.39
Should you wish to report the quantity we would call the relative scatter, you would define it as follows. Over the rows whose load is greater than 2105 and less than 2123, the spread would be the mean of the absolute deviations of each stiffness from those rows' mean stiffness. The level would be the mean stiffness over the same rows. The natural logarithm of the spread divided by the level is -4.4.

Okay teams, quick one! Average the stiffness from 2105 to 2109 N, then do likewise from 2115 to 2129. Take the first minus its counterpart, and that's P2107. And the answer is -0.4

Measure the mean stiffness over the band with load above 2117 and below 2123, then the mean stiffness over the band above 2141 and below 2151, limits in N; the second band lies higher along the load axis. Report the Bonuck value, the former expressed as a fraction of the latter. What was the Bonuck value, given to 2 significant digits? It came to 0.93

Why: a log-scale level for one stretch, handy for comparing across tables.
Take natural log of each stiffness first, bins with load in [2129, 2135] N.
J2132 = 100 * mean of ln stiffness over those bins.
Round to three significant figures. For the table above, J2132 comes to 241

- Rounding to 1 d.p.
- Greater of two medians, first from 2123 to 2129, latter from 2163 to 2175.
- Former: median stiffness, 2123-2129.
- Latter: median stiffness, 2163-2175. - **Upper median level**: 10.6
